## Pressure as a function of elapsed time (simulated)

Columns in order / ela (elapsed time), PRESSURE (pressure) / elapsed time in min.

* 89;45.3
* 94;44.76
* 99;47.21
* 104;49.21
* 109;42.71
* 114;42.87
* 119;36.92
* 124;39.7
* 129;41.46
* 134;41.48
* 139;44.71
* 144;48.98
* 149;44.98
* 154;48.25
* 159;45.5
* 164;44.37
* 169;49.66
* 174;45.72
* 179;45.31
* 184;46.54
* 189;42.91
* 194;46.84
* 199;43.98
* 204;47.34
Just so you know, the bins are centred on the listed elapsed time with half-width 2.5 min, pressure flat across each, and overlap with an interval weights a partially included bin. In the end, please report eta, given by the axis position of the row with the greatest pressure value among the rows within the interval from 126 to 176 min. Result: 169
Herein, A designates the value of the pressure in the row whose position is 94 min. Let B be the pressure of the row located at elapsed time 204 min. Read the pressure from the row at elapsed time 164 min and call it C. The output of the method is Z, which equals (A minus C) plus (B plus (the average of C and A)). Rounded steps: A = 44.76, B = 47.34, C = 44.37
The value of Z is 92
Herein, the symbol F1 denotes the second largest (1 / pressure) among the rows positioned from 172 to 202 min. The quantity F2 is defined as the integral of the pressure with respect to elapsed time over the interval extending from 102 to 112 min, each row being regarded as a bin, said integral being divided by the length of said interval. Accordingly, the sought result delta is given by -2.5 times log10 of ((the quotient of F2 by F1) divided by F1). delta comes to -12.4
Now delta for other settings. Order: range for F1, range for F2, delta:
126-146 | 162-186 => -12.3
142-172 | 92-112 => -12.4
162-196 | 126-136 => -12.3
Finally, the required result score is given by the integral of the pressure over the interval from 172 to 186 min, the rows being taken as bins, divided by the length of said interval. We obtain 45.8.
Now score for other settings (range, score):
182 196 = 45.3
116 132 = 39.5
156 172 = 46.5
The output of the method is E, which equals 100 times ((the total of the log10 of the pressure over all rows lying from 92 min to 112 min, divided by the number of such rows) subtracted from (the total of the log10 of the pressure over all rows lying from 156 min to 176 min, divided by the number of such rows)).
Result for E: 0.3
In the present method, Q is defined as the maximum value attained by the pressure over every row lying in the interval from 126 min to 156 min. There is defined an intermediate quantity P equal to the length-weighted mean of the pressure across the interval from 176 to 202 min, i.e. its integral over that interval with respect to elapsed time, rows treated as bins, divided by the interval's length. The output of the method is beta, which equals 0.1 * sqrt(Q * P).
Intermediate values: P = 45.2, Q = 48.98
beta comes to 4.70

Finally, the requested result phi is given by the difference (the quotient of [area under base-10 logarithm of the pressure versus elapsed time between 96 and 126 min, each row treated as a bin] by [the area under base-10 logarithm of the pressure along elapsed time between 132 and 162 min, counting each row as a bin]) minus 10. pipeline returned -9.016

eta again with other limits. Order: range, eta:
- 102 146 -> 104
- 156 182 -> 169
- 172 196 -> 194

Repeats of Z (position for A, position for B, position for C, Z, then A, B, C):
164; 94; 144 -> 87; 44.37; 44.76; 48.98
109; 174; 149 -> 87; 42.71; 45.72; 44.98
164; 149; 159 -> 89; 44.37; 44.98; 45.5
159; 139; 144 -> 88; 45.5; 44.71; 48.98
